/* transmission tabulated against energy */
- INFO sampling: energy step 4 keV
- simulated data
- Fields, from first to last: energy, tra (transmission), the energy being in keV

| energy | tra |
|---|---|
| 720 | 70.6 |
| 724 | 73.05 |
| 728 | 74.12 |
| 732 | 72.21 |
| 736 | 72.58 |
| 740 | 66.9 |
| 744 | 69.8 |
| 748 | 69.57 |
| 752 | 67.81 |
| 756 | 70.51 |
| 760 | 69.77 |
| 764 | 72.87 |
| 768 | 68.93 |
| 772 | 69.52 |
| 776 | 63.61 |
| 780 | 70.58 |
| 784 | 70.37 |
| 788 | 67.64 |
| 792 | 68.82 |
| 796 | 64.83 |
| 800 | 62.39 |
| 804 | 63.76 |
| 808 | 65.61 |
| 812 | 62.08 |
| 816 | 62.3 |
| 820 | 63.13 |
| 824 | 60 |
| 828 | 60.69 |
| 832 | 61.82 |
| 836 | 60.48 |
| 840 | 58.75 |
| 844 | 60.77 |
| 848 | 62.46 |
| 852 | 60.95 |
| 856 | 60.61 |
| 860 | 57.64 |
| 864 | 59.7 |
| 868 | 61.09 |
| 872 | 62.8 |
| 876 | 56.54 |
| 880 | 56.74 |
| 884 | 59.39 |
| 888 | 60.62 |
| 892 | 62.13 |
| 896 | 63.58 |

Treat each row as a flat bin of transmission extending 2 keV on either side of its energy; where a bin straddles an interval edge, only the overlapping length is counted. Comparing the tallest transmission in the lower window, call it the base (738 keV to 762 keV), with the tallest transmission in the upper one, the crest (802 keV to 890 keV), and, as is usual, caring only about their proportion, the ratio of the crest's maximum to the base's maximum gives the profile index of 0.93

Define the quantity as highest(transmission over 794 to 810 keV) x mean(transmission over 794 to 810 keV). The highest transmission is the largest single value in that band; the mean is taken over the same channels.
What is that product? 4209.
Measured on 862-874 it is 3843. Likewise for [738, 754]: 4783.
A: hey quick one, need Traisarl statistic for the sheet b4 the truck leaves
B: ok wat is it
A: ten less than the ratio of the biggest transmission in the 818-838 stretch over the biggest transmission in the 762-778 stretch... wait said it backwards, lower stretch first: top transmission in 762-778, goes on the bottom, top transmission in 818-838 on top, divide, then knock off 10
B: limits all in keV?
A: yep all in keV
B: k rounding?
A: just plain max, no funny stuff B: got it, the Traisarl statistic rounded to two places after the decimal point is -9.13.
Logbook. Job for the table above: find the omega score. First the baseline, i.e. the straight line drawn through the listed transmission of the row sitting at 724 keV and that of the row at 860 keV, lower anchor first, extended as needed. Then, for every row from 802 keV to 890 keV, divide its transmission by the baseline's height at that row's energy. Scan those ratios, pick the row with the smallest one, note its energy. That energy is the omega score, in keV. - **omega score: 824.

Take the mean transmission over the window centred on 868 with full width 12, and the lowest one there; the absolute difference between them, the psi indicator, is 1.5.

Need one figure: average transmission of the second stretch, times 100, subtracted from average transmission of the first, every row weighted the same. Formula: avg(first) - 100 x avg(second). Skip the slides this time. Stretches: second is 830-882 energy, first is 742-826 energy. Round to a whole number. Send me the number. -5936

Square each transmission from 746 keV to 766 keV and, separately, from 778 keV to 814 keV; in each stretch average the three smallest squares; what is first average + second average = 8706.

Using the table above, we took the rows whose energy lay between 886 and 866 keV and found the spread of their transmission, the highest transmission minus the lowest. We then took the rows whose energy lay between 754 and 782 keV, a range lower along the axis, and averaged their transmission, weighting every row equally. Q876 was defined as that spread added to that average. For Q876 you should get 76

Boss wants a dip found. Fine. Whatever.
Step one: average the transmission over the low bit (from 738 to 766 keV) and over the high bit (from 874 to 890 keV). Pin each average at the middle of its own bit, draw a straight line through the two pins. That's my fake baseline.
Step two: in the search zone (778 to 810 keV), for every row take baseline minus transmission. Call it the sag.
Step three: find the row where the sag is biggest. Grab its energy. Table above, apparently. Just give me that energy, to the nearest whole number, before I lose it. 800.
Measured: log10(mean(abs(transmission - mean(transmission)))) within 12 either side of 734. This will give 0.31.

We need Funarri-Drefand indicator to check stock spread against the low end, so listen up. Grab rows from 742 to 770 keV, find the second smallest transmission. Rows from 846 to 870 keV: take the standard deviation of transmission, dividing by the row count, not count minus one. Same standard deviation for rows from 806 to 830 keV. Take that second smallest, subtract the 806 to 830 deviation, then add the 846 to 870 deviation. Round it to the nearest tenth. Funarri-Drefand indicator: 68.6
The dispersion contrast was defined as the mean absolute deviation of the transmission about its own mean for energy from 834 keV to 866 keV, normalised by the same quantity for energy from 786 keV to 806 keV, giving 0.5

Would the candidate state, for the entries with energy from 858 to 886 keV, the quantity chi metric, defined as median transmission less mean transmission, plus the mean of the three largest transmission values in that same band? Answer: 61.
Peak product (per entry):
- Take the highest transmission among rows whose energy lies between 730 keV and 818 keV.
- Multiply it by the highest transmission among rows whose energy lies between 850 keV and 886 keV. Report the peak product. 4576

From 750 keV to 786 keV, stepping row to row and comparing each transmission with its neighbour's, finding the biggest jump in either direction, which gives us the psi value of 7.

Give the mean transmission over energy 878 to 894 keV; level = 59.7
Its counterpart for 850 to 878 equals 59.9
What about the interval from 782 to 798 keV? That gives 67.9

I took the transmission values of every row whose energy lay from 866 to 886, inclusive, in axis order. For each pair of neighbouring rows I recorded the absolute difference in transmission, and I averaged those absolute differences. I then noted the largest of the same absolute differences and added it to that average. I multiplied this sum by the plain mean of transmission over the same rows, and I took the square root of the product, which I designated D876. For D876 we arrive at 23.1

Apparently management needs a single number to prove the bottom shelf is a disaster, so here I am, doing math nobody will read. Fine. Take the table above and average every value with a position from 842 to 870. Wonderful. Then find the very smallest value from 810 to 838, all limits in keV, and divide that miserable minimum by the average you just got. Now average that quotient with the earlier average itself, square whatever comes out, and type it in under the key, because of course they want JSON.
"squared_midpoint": 944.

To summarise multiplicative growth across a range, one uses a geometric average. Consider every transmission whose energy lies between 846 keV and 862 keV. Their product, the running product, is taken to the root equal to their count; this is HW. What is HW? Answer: 60.4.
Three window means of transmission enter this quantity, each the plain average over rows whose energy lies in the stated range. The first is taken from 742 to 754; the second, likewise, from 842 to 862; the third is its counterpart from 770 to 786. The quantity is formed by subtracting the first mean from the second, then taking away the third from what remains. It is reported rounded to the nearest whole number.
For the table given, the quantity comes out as -77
